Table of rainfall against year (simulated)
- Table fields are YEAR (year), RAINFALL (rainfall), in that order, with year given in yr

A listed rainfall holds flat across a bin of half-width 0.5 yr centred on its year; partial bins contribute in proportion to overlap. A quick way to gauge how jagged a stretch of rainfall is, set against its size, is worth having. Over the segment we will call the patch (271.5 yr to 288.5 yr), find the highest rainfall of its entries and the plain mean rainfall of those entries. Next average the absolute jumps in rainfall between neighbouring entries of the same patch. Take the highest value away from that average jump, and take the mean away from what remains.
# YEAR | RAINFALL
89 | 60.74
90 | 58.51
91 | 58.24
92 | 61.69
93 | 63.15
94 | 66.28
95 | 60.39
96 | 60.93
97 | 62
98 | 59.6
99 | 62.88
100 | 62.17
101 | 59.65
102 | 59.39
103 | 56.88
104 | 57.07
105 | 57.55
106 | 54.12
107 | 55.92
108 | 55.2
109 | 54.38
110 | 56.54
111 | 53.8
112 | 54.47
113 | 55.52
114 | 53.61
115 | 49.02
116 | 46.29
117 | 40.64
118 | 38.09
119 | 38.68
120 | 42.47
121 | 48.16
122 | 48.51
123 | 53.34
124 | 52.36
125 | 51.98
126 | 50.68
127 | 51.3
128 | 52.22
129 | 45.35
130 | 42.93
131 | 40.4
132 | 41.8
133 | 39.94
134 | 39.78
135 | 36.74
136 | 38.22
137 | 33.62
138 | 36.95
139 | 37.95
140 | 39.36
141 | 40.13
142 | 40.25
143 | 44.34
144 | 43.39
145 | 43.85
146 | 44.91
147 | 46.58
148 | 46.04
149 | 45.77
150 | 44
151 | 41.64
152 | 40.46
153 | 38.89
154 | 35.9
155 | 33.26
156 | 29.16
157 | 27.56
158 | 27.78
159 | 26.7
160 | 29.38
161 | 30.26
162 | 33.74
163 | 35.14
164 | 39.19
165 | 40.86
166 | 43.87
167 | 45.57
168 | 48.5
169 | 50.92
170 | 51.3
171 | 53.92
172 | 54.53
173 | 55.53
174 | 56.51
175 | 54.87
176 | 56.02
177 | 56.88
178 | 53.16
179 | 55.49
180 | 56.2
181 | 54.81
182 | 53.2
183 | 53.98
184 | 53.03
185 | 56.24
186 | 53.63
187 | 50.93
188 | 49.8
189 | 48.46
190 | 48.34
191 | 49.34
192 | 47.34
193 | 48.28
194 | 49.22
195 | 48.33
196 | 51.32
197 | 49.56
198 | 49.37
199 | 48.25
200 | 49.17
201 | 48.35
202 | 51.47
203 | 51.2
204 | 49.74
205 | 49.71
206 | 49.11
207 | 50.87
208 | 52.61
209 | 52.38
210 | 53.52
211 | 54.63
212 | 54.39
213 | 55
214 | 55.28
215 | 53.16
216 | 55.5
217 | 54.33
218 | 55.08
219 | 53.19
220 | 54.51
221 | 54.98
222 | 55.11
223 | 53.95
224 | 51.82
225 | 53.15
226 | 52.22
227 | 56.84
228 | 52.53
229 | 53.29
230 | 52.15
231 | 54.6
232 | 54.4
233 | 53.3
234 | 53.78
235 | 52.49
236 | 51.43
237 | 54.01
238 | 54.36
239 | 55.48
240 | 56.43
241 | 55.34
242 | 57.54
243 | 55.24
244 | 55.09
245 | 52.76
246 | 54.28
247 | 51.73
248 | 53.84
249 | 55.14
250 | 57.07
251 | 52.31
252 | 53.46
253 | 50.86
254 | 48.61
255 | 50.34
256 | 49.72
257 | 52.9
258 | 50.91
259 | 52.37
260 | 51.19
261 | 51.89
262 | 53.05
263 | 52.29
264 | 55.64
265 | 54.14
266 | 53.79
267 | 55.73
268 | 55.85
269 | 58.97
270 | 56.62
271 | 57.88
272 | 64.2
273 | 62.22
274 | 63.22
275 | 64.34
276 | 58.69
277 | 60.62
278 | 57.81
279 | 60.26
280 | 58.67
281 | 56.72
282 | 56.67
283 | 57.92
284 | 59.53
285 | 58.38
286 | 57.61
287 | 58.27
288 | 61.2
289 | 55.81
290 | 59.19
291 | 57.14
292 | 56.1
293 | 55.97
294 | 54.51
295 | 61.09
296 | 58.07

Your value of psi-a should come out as -122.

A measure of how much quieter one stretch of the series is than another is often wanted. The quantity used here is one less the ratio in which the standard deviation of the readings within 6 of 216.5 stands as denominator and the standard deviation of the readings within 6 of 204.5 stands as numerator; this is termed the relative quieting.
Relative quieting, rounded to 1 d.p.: -1.3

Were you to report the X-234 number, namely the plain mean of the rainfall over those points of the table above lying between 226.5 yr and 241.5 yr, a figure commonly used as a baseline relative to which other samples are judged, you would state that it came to 54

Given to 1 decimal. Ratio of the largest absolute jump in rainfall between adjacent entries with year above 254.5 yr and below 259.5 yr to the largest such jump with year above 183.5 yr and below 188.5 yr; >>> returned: 1.0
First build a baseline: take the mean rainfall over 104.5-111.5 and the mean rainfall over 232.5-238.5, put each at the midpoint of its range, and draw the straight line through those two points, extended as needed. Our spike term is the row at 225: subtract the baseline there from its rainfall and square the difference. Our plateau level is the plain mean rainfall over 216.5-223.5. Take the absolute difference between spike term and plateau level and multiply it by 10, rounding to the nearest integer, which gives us 544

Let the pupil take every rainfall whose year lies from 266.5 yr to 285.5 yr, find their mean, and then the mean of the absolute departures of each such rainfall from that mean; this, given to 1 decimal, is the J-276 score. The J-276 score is 2.1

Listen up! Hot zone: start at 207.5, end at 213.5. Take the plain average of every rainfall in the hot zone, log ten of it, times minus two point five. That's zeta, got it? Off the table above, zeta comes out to -4.33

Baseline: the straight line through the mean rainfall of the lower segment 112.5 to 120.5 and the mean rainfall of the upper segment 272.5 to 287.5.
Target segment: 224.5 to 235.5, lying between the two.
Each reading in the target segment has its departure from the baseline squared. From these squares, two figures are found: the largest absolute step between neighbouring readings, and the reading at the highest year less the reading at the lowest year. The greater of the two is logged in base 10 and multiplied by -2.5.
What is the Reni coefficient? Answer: -2.3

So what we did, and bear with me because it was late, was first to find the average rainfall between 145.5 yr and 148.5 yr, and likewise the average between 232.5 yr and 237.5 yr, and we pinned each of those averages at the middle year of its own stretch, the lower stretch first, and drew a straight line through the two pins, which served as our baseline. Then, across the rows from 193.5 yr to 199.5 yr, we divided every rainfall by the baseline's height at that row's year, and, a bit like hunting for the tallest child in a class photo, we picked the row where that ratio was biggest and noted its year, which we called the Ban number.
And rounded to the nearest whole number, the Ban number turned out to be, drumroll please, 196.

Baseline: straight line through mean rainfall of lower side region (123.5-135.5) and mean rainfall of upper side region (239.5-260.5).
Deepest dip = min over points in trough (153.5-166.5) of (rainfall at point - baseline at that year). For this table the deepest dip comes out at -21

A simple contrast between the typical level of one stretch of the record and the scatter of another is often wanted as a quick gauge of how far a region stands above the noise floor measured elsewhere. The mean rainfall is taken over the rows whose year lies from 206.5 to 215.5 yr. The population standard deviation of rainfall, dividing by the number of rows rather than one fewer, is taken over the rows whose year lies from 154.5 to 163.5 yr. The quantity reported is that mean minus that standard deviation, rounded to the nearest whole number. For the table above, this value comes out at 51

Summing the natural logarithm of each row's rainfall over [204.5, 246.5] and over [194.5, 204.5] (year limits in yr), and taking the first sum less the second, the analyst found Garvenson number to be 128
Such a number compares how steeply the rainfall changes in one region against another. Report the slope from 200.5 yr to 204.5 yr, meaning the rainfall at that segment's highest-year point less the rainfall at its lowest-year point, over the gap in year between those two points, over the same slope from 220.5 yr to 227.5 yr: 1.5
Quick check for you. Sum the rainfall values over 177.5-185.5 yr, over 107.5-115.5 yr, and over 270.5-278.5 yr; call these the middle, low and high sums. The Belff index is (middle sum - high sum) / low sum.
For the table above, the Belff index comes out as -0.122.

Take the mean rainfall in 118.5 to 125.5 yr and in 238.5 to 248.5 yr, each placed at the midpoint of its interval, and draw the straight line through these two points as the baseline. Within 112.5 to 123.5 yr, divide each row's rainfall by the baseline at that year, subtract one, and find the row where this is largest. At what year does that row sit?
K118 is 113 yr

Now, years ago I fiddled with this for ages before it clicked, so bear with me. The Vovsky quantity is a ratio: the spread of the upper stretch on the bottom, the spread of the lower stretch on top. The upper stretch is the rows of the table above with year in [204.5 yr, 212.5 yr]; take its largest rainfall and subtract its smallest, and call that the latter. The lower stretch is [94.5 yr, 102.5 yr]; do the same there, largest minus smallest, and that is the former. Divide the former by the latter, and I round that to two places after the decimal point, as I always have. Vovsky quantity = 0.63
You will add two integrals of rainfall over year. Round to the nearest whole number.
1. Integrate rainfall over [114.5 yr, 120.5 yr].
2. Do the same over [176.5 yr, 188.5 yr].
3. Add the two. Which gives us 903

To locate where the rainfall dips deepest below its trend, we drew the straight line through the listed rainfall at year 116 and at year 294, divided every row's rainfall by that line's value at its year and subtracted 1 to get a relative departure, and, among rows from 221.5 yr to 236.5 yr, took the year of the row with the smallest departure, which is 236 yr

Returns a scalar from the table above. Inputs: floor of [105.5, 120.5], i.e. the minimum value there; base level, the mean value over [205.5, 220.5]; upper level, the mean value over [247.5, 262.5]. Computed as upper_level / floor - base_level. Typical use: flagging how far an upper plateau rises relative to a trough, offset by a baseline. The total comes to -52.2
